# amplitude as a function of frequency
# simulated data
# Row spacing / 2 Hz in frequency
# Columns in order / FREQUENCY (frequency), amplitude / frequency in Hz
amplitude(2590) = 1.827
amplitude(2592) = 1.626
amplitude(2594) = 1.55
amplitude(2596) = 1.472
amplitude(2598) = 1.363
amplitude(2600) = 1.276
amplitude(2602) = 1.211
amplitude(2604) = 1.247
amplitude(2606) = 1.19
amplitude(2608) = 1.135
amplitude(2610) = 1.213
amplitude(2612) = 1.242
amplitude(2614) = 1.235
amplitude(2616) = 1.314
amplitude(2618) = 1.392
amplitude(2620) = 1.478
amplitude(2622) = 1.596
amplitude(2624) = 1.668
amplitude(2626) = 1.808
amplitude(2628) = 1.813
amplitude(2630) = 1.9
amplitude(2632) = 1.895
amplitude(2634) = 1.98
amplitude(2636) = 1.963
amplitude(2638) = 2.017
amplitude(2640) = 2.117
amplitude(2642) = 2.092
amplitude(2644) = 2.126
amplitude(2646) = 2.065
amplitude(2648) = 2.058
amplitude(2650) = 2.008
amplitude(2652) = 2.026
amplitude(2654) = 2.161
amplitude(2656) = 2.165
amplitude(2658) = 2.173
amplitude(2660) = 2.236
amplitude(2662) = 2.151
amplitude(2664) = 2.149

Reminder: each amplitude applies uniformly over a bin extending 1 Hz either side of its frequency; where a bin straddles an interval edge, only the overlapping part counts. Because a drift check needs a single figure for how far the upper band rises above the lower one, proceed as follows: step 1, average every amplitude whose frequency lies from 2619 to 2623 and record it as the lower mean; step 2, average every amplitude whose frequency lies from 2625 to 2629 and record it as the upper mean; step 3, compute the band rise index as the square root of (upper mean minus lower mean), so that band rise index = 0.52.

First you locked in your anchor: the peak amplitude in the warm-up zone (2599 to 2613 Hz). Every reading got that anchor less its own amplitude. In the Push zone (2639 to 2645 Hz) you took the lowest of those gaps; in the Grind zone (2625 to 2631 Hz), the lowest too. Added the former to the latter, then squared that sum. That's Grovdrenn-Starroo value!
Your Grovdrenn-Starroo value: 2.17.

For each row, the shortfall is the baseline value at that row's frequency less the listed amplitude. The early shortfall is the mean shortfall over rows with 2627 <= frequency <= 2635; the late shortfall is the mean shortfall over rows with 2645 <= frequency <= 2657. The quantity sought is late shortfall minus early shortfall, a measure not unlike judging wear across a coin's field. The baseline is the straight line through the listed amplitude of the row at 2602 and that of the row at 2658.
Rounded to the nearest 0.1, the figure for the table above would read 0.2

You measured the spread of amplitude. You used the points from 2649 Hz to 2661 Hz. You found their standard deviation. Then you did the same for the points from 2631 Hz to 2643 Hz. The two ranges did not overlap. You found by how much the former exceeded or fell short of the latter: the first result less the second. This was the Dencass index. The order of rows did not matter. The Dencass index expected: 0.007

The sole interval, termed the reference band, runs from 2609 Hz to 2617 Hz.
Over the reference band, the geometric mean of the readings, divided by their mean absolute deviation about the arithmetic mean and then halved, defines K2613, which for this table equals 20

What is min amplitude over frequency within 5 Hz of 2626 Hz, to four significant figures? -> 1.596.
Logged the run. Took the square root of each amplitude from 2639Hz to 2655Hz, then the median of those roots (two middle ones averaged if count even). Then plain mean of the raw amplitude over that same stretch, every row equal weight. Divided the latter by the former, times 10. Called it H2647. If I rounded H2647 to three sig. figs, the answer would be 14.4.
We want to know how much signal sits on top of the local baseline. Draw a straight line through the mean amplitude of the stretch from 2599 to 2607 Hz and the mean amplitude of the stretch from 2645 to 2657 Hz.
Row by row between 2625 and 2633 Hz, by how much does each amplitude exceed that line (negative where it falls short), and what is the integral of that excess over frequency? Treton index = 1.3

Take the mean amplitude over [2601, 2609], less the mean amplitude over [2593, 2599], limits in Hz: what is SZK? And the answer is -0.27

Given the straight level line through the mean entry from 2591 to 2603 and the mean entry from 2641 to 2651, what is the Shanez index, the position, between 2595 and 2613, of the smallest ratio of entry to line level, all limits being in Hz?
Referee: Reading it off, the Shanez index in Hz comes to 2608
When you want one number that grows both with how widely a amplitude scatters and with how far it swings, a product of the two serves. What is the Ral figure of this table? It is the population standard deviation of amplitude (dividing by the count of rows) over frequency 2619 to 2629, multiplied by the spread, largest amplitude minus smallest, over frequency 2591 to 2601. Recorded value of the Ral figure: 0.045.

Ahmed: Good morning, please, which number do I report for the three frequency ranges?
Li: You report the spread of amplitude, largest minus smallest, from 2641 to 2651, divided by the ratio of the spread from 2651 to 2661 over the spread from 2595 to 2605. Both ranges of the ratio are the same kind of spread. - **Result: 0.15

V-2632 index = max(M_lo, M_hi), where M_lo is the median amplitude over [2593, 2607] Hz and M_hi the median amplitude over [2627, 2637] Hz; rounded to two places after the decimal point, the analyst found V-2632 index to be 1.90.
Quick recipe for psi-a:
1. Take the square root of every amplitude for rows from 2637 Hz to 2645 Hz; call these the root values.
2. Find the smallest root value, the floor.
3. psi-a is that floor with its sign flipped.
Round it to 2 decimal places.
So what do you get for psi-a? -1.42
